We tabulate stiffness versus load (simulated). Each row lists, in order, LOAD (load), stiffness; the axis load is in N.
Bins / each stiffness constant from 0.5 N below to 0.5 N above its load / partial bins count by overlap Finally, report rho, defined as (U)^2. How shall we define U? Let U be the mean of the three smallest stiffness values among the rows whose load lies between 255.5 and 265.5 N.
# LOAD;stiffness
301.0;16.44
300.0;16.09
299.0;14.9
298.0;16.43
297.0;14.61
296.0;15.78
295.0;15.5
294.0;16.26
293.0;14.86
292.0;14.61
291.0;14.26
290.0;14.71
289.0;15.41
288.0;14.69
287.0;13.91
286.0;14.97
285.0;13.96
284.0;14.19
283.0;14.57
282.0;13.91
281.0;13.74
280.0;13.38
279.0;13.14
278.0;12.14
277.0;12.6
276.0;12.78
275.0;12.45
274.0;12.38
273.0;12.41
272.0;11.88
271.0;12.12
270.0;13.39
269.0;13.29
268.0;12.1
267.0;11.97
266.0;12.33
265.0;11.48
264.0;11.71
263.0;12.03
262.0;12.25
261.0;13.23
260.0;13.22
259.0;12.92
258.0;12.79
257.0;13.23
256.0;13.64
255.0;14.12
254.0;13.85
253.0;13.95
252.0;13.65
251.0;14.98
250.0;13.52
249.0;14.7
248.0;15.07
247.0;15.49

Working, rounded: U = 11.7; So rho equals 138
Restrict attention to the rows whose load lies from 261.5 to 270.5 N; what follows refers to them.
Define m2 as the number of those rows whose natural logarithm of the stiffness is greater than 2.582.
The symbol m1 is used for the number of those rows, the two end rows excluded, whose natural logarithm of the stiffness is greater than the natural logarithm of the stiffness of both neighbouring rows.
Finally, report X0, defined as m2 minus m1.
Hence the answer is 1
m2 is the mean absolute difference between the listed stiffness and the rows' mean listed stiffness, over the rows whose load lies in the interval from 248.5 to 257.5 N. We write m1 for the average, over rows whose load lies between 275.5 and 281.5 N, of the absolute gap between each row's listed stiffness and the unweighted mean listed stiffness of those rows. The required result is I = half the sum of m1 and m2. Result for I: 0.442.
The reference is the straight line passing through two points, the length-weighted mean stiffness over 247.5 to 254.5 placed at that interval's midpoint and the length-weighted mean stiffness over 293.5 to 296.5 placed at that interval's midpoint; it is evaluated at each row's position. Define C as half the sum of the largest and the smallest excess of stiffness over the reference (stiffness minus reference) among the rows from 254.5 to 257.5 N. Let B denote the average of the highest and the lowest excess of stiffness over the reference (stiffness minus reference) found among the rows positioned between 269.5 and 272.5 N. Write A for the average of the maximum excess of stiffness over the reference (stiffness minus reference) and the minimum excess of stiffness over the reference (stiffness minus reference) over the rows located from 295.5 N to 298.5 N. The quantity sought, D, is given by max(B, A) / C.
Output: 0.6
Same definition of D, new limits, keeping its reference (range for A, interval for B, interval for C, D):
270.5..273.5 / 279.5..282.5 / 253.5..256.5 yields 3.2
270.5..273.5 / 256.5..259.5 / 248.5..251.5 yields -65.5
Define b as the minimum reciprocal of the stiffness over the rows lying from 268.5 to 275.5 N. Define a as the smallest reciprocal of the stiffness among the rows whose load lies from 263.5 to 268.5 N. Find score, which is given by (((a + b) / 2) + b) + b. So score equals 0.227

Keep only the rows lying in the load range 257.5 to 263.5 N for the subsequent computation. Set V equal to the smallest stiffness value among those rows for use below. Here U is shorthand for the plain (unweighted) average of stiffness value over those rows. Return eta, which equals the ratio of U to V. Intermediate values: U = 12.7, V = 12.03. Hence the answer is 1.06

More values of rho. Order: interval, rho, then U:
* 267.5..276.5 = 145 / 12.0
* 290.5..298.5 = 210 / 14.5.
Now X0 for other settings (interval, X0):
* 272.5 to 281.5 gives 1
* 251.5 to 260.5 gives 4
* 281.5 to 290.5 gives 6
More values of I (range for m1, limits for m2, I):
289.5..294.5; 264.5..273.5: 0.497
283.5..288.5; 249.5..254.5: 0.392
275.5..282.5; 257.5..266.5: 0.520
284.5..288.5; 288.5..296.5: 0.506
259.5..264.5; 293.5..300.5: 0.573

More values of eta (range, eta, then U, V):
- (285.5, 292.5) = 1.05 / 14.7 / 13.91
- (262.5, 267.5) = 1.04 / 11.9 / 11.48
